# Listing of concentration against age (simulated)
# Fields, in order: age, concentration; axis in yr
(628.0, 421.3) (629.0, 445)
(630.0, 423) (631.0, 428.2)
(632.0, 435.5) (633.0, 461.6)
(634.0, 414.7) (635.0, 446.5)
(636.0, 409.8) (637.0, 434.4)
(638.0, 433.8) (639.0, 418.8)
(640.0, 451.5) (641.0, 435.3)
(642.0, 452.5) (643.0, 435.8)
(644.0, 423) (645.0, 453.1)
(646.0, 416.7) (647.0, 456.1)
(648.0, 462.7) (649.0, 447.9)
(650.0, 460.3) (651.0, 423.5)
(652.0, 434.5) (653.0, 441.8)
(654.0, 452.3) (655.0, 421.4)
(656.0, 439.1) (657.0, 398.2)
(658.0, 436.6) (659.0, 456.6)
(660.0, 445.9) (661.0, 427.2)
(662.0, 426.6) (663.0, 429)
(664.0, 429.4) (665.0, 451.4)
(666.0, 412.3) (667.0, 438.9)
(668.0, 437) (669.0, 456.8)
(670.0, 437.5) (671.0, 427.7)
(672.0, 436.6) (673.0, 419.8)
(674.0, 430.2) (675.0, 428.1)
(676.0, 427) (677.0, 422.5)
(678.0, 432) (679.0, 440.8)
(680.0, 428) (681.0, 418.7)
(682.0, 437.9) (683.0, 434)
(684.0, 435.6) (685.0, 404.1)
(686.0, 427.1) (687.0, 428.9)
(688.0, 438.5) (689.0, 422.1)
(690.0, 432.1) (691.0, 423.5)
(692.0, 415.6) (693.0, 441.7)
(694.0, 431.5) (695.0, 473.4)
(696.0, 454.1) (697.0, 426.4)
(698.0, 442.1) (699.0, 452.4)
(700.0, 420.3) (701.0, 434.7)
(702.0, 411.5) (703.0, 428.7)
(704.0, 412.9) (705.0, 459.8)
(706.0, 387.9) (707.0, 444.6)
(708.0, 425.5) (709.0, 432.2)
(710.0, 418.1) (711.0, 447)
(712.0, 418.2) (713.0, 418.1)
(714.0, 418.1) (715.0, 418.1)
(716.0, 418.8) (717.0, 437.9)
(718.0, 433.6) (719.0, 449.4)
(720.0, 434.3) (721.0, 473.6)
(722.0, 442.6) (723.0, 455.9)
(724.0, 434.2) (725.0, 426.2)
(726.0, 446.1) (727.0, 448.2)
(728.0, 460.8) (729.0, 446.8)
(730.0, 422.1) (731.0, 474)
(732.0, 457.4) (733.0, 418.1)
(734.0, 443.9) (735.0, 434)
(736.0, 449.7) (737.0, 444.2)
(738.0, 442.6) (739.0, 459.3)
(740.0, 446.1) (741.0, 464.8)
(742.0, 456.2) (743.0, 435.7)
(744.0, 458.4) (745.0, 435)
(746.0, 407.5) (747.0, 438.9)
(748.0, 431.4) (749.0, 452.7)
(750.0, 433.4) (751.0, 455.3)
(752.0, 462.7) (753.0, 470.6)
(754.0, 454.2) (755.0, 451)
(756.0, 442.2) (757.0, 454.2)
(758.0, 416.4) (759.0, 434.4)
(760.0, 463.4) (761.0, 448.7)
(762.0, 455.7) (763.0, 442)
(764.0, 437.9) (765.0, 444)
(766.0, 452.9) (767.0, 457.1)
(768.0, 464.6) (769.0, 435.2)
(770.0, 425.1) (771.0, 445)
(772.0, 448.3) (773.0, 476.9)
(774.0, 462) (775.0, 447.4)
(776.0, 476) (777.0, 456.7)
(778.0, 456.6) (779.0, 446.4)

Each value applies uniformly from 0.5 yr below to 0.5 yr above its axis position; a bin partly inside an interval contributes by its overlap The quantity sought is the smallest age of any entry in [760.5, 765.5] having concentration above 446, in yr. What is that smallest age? 761.0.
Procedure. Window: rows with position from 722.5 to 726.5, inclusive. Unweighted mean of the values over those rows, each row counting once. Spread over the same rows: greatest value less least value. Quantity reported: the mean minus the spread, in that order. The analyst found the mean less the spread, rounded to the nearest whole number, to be 411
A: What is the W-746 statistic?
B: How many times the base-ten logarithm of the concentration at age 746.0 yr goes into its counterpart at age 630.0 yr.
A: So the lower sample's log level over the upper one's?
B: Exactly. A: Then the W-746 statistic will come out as 1.01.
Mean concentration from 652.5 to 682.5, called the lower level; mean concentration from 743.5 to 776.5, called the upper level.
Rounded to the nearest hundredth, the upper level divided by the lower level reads 1.03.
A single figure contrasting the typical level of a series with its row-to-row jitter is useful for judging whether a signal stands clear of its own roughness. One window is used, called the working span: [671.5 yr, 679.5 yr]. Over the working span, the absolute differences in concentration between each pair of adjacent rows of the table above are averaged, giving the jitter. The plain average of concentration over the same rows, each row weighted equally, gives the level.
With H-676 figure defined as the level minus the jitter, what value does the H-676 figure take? 422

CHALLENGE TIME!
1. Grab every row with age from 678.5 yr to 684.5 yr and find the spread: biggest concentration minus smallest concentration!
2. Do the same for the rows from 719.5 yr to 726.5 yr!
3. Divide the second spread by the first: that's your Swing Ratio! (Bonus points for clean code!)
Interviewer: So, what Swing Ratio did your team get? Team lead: 2.1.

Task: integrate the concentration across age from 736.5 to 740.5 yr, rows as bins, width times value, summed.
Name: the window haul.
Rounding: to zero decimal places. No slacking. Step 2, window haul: 1792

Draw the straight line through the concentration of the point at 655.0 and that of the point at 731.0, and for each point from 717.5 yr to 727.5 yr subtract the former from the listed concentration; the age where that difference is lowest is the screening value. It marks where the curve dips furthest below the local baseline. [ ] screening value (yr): 725.0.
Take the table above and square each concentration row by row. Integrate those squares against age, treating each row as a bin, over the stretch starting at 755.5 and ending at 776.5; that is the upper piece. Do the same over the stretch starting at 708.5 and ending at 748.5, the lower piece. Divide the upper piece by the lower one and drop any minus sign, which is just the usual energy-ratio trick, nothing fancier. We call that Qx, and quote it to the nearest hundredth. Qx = 0.55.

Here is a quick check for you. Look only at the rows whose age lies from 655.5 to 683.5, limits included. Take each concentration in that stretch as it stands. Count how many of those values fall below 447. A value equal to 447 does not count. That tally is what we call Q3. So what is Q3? 25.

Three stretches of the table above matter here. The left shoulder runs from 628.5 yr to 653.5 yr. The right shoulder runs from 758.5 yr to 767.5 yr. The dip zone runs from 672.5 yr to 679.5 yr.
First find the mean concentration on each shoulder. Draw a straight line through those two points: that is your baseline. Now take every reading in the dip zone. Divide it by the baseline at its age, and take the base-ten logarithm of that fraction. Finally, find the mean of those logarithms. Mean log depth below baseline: -0.012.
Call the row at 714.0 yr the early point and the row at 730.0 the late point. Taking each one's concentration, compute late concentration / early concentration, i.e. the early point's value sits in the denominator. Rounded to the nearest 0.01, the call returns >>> 1.01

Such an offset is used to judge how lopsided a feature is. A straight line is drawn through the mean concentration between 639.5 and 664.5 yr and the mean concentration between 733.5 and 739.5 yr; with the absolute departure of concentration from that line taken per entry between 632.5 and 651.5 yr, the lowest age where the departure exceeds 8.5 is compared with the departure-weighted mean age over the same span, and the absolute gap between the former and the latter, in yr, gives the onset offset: 9.1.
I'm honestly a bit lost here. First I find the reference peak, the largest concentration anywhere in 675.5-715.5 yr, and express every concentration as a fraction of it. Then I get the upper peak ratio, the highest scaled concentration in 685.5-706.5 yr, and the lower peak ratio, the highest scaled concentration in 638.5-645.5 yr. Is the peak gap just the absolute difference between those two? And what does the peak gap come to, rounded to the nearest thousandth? 0.043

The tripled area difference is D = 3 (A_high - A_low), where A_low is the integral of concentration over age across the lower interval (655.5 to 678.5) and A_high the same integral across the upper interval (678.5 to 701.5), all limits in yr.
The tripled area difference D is 51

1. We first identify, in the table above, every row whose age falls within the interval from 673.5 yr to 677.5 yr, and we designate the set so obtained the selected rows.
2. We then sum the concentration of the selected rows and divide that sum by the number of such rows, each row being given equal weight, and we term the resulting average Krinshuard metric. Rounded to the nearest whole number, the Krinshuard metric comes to 427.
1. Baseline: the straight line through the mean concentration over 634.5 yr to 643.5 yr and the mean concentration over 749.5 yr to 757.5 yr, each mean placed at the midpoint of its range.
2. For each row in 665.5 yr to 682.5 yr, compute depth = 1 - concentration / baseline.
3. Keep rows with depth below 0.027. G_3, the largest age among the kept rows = 682.0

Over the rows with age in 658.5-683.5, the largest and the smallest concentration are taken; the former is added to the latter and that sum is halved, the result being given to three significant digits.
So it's 435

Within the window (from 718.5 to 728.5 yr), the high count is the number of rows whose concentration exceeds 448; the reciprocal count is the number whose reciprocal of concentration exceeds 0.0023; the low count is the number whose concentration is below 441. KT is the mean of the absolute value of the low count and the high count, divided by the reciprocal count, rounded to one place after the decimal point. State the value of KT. 1.3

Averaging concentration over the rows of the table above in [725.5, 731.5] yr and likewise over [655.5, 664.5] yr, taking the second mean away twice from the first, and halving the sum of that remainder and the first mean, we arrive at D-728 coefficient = 17.6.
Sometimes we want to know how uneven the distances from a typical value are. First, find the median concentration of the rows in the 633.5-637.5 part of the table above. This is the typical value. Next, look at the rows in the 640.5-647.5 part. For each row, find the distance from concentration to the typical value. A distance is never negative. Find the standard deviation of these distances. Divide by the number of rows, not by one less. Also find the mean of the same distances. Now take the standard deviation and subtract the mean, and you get -6.0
